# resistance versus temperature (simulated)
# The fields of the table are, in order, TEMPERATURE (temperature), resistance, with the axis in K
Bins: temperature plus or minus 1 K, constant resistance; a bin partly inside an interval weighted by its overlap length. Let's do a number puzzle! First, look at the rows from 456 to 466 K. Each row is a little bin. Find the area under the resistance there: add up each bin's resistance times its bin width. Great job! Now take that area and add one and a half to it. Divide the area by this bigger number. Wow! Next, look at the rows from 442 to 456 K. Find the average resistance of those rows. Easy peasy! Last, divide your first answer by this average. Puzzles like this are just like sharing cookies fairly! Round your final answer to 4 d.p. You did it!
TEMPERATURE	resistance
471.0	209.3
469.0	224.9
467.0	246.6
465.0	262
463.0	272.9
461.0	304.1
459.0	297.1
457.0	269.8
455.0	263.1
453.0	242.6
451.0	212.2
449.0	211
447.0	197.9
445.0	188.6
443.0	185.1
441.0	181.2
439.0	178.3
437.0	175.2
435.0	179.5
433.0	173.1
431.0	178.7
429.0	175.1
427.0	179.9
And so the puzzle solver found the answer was 0.0047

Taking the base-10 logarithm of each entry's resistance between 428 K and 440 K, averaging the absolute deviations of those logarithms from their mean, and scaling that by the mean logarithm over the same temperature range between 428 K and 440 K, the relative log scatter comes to 0.0024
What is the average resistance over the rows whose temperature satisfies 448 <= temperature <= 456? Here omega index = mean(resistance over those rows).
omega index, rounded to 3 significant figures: 232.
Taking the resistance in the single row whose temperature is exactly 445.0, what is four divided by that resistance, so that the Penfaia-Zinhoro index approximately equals 0.0212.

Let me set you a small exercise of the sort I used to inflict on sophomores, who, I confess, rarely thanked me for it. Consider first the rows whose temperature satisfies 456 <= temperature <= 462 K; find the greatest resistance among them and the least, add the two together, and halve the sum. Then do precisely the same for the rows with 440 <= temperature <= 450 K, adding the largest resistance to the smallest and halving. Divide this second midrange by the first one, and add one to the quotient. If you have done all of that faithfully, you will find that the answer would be 1.68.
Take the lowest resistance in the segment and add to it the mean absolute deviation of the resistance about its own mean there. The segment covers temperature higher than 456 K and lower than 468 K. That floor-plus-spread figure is 263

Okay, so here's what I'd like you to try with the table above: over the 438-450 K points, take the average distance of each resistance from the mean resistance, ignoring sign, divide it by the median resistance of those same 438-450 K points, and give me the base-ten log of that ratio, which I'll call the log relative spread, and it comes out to -1.3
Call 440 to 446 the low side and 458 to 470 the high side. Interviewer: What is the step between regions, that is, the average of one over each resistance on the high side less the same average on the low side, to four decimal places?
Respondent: -0.0016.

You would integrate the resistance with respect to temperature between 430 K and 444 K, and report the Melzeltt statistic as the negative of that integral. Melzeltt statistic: -2502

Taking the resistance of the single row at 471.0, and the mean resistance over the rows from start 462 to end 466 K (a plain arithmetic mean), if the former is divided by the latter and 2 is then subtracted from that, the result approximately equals -1.2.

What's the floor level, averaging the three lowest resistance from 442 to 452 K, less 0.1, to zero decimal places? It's 190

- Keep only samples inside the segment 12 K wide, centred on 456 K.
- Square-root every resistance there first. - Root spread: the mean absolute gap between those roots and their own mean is 0.79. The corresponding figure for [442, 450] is 0.31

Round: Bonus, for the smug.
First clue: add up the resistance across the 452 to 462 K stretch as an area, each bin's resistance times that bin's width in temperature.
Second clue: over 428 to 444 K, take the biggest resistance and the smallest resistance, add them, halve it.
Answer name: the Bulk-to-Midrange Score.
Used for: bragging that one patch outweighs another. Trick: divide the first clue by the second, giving 15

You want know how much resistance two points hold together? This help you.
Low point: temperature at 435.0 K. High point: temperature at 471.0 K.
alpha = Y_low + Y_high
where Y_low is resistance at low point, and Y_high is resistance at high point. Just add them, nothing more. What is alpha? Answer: 389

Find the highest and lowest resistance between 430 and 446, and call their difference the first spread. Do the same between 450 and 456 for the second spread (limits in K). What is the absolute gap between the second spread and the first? 35.4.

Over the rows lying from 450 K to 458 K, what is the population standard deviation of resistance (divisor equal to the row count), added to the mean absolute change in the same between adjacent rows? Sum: 42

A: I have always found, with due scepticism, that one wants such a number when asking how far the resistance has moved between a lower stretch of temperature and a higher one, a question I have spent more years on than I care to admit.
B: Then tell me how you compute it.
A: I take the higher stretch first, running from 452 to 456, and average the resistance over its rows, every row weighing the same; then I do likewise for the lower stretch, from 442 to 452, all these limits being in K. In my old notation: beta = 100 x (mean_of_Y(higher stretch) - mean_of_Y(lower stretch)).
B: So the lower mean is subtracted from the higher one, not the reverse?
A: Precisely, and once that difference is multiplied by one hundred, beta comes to 5389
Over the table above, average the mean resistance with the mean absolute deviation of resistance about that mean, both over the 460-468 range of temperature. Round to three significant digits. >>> 144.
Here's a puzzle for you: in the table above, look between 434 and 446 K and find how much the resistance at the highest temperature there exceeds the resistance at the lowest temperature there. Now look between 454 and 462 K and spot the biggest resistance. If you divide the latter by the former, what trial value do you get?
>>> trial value 33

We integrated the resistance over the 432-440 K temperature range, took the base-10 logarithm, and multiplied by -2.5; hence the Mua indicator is -7.9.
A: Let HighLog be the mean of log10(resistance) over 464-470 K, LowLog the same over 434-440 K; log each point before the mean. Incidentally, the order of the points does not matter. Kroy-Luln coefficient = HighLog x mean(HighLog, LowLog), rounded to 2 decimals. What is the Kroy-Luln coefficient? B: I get 5.54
